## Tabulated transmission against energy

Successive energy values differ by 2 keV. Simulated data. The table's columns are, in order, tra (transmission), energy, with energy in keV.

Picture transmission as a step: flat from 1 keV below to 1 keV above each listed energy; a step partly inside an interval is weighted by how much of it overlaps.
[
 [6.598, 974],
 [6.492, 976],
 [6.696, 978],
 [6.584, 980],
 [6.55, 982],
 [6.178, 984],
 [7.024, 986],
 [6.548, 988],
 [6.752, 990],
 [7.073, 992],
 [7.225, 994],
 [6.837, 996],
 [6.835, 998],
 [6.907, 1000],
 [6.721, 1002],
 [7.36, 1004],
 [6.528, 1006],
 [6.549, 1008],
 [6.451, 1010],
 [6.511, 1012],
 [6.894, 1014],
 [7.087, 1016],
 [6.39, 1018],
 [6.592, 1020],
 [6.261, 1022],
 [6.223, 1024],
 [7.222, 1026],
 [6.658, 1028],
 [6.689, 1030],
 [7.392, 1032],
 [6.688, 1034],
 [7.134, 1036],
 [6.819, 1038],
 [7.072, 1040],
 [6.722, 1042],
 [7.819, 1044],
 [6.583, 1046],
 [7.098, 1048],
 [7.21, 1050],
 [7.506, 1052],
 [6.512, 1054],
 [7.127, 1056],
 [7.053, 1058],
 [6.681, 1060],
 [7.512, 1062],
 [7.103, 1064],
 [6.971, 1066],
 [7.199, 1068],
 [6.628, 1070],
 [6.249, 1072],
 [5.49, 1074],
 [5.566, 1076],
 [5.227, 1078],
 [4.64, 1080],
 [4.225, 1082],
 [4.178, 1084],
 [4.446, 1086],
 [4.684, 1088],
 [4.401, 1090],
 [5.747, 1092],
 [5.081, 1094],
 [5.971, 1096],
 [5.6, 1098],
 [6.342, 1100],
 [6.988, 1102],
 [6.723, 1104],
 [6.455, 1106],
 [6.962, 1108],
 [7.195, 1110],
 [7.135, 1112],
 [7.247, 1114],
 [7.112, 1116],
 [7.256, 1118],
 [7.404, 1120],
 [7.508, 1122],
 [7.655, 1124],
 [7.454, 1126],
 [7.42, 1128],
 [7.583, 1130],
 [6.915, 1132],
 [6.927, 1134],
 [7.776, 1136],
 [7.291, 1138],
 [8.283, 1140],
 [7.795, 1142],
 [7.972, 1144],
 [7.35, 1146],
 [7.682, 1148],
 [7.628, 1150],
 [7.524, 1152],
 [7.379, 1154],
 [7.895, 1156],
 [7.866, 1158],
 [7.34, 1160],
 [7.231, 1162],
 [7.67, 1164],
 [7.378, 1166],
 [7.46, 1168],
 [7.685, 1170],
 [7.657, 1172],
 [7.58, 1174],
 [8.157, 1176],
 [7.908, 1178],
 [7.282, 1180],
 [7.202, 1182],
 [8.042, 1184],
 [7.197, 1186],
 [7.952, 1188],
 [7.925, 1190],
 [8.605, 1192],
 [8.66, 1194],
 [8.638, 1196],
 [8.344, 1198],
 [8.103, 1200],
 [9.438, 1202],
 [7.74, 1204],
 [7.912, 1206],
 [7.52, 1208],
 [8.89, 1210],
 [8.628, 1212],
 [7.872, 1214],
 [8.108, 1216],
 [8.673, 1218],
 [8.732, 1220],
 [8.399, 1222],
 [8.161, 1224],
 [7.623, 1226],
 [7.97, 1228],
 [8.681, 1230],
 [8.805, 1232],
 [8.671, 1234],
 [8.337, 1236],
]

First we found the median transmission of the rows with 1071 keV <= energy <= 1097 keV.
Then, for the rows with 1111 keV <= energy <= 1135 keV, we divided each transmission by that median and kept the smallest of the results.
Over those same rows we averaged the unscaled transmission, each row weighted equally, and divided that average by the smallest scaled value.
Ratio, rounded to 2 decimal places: 5.36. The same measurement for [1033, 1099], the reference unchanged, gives 7.55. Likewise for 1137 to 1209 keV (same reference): 5.52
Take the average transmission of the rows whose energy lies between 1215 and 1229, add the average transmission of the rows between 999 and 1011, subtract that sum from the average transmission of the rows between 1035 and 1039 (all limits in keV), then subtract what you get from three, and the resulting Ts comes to 11.0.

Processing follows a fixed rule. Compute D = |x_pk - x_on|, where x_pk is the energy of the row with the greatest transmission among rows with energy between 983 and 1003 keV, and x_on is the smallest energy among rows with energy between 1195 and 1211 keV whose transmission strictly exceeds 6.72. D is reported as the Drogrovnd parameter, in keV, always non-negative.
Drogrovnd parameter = 202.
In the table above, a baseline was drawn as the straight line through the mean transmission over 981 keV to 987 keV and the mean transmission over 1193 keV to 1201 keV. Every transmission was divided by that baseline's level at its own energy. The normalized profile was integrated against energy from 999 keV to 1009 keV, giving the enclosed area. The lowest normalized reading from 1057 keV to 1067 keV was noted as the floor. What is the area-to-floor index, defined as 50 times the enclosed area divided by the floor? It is 547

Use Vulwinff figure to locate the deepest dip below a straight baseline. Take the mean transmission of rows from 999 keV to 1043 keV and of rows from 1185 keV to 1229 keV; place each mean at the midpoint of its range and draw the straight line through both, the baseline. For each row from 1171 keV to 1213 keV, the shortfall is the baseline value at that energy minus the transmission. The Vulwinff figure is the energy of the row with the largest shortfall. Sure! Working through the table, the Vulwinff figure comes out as 1186 keV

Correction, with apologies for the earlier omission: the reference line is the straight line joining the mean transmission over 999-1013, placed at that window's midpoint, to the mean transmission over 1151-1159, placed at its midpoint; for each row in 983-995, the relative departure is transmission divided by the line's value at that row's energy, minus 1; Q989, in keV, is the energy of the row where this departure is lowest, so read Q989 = 984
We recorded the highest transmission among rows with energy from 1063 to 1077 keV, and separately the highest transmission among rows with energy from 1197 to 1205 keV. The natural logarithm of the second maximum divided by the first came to 0.27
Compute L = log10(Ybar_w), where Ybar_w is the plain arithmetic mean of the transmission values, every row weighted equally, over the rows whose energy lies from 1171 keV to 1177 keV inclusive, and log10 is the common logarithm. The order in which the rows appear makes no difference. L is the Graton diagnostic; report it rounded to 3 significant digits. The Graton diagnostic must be 0.892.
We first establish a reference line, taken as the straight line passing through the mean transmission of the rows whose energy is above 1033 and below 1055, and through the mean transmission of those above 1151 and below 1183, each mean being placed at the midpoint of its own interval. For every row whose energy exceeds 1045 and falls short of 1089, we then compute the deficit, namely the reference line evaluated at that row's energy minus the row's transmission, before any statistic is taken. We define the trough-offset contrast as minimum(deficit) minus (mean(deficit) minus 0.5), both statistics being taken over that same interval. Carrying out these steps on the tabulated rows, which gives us -0.9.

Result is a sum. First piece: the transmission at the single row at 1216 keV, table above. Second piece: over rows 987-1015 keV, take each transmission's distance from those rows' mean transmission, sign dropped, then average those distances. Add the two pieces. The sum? 8.3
